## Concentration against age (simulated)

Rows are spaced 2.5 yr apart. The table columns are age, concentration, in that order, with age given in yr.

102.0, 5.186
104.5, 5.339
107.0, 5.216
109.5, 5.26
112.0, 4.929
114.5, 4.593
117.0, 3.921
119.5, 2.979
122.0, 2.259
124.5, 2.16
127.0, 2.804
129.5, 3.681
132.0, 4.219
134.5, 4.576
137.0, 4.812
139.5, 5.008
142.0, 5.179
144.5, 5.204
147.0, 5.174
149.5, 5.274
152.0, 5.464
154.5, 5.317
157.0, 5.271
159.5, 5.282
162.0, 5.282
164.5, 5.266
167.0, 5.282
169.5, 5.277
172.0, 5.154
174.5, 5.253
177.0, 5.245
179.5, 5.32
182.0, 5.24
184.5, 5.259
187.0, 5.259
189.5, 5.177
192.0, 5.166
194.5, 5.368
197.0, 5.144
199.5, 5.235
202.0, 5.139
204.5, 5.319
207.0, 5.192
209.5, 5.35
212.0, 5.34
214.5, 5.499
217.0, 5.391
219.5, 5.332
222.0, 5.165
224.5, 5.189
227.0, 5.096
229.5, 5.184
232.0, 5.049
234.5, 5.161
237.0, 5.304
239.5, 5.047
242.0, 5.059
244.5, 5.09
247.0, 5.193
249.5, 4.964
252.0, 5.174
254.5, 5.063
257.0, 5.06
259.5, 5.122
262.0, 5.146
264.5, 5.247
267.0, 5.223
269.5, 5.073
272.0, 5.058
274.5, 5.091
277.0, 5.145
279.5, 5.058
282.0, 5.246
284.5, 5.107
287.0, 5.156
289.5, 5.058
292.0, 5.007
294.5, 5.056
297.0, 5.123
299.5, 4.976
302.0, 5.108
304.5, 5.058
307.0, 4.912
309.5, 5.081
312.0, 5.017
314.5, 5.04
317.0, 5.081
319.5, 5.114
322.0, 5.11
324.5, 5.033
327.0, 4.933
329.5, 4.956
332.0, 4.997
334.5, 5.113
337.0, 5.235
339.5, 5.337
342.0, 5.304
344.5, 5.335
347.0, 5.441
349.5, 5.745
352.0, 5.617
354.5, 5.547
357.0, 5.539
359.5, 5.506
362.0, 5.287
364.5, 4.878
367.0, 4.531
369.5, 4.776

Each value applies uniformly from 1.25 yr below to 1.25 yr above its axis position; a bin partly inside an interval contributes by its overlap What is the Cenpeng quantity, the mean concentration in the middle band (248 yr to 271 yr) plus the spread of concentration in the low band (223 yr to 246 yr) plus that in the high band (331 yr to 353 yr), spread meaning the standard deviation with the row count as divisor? 5.42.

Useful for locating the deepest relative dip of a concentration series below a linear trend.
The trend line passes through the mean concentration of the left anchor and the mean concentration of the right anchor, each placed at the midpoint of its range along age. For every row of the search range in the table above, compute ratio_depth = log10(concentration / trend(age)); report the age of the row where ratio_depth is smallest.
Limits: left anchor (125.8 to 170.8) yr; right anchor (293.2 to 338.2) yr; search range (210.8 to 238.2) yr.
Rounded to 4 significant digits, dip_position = 232.0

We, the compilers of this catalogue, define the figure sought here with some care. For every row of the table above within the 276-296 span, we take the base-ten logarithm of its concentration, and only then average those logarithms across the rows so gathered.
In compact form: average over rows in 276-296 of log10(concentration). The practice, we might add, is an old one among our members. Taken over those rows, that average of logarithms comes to 0.708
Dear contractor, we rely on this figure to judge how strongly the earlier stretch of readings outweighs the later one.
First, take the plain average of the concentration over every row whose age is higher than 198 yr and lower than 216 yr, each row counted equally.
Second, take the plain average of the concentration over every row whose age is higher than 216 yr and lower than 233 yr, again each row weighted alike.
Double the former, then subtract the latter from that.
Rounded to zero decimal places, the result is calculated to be 5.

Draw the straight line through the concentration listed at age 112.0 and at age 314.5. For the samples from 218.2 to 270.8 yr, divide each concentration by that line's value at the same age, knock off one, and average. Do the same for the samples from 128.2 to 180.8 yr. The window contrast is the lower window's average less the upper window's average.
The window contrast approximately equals 0.00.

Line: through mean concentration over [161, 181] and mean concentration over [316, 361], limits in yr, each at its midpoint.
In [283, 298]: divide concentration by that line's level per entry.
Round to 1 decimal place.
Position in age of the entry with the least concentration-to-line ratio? 292.0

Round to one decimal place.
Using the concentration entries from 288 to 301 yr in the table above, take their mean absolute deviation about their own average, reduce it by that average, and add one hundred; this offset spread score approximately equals 95.0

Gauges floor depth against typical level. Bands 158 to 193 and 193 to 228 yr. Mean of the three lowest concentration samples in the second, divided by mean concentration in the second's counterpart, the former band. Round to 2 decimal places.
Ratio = 0.98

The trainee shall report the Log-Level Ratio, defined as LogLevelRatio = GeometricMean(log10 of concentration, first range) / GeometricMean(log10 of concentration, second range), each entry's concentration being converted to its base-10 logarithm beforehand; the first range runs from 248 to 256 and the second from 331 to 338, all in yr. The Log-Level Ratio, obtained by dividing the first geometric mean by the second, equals 0.99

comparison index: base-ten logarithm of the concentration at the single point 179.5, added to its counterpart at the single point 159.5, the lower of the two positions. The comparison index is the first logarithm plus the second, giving 1.45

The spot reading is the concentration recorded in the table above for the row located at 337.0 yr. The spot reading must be 5.235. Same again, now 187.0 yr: 5.259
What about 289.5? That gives 5.058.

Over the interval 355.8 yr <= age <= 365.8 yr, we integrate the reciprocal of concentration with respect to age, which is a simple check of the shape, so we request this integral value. 1.89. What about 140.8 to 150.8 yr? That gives 1.92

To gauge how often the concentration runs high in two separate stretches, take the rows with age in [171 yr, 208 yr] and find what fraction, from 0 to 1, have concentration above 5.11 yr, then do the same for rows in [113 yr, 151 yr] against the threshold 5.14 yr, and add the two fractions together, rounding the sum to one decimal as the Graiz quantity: 1.3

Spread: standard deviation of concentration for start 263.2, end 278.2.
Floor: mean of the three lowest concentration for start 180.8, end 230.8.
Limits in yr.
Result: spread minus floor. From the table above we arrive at -5.05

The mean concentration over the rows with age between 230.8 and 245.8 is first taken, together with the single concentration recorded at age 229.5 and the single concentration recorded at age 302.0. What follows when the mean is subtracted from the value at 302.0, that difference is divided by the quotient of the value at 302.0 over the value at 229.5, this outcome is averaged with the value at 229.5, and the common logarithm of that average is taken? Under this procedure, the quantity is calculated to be 0.413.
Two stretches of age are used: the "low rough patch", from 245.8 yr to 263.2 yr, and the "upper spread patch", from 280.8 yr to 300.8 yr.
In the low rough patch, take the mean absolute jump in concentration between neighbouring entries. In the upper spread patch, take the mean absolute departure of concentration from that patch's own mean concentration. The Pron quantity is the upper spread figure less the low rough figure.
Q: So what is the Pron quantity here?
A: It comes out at -0.040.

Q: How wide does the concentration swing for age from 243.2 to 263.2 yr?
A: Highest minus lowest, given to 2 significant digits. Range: 0.23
